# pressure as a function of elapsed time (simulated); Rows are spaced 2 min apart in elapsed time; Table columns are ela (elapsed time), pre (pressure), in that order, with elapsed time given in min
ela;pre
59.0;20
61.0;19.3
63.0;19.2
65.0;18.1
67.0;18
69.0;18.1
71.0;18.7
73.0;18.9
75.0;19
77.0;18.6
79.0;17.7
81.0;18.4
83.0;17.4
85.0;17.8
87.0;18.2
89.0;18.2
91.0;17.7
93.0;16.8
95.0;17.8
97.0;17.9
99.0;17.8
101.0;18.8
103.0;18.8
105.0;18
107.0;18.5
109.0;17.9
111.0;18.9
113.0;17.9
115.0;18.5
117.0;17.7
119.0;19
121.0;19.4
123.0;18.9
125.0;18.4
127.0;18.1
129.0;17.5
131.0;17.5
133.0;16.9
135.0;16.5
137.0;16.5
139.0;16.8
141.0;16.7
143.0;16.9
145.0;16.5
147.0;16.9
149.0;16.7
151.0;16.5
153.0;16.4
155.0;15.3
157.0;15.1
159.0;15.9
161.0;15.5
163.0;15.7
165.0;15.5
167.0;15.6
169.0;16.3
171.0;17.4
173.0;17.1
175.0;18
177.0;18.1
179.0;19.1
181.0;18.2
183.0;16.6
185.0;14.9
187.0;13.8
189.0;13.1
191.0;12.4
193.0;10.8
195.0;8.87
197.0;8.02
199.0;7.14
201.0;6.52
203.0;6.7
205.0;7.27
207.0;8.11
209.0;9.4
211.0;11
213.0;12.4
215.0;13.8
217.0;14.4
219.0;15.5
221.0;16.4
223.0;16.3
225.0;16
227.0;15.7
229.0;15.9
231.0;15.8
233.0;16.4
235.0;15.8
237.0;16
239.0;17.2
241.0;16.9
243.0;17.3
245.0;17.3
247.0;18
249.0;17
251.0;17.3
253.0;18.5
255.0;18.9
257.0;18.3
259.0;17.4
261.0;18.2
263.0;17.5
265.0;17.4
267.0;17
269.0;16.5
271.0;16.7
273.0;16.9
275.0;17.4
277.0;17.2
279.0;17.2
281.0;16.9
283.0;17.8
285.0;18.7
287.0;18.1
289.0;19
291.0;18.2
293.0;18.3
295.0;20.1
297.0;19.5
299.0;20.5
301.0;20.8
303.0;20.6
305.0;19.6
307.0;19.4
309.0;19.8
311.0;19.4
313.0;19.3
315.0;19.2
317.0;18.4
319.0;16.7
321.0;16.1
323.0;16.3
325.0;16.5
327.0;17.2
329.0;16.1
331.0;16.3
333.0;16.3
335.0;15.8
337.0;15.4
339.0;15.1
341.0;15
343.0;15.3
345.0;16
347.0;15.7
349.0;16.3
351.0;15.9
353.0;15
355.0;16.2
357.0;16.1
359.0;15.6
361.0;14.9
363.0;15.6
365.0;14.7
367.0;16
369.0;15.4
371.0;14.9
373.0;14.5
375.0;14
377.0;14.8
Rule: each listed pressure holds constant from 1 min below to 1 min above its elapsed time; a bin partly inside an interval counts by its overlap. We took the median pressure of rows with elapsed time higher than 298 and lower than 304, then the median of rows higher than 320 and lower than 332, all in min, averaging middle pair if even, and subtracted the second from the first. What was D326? 4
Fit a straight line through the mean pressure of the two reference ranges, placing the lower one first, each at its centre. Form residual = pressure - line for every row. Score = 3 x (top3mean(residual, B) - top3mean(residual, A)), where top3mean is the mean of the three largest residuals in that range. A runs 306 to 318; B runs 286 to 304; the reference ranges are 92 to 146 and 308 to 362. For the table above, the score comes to 3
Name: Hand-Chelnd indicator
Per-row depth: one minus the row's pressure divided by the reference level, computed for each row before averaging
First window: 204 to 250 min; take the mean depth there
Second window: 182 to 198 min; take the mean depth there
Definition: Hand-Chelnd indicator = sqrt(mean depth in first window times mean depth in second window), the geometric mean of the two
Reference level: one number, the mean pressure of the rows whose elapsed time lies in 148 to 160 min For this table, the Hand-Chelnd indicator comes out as 0.13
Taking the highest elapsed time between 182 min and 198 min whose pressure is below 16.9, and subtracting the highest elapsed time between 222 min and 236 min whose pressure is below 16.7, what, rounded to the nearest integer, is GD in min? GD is -38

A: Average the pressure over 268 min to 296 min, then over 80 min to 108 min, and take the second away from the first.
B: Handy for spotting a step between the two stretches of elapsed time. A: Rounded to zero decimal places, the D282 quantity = 0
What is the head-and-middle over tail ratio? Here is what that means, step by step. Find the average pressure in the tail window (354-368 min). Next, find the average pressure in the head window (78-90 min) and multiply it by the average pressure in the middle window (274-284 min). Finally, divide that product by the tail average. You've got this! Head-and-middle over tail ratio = 19.9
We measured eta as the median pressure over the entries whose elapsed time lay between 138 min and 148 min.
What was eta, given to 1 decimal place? 16.8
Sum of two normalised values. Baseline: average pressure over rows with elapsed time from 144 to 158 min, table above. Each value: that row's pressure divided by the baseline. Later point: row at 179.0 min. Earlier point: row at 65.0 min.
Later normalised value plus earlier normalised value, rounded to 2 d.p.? 2.30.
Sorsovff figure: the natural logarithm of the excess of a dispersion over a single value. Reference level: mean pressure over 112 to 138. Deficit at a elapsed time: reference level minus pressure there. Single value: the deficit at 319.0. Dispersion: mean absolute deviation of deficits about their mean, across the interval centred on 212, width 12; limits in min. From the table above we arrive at -0.21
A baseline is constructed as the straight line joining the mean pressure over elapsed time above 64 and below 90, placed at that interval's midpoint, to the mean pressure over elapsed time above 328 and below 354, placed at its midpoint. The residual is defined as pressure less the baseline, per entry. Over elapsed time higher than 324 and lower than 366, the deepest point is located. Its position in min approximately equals 365.0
